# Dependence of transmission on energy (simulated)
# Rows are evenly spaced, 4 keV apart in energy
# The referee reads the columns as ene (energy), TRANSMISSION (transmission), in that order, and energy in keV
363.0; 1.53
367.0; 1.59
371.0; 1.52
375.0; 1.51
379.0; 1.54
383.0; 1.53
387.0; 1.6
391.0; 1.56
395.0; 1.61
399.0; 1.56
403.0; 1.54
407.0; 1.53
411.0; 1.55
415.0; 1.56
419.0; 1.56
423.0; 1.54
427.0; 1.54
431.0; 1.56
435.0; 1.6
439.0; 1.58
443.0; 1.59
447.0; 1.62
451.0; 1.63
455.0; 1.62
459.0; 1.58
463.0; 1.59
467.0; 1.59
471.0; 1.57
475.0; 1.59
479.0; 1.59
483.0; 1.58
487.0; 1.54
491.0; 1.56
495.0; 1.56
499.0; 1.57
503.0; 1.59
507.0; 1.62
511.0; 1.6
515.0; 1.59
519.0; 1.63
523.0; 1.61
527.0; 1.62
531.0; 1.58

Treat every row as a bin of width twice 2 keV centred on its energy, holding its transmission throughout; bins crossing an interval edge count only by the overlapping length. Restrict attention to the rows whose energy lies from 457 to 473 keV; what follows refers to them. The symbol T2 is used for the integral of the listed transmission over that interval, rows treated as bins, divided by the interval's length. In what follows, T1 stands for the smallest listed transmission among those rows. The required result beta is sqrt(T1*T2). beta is 1.58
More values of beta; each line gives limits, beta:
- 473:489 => 1.56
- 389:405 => 1.55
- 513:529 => 1.60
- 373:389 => 1.53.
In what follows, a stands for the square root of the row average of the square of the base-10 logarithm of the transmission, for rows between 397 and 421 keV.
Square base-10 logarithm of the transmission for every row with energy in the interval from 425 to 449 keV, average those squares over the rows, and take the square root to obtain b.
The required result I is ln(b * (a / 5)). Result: -4.88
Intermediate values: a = 0.190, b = 0.199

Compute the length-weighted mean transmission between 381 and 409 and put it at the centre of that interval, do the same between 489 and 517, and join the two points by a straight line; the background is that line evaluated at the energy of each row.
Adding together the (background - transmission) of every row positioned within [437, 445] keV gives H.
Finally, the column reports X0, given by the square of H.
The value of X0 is 0.0008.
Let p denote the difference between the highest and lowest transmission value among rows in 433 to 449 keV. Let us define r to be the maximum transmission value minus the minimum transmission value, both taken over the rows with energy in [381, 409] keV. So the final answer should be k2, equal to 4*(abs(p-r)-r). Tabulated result -0.16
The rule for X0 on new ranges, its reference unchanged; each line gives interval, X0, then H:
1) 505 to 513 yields 0.0024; -0.05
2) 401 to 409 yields 0.0033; 0.06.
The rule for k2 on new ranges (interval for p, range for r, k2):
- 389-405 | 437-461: -0.12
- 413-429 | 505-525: -0.08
